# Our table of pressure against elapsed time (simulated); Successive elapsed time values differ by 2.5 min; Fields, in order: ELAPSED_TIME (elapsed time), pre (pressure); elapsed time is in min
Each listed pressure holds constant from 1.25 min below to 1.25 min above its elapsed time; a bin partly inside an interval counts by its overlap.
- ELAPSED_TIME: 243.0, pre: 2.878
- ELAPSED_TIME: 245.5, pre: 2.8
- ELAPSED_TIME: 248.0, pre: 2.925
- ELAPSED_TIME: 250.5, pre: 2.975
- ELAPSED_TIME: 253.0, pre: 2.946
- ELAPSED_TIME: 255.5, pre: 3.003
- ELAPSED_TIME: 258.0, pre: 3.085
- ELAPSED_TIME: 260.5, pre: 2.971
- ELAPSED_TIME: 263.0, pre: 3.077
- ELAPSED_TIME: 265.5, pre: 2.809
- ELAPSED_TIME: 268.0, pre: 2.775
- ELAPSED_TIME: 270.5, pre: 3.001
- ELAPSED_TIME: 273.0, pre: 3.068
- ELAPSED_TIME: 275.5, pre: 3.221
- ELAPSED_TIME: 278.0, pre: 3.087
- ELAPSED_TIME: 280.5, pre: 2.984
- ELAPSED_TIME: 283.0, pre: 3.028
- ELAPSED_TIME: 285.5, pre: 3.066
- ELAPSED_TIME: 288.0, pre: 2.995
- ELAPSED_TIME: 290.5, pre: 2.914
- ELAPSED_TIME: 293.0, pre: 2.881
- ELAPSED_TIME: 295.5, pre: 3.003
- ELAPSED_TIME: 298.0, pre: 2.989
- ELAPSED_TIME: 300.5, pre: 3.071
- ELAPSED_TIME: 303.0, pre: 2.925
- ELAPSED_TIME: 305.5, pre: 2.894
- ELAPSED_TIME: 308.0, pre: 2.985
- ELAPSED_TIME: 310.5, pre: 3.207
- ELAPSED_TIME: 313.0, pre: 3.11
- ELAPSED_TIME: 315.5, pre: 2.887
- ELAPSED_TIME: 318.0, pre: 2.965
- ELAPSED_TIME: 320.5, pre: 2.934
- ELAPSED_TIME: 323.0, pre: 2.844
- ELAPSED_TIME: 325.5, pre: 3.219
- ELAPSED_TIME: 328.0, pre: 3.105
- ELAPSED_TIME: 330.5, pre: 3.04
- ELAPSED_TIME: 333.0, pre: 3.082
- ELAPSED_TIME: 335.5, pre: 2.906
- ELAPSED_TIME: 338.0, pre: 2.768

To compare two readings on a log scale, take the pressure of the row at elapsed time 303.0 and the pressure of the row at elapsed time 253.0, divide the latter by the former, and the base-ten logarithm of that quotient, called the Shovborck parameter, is 0.00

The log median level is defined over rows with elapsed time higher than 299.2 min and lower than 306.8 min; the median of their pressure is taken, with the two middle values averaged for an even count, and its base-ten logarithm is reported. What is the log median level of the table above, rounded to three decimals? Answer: 0.466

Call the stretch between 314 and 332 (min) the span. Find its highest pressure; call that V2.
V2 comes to 3.219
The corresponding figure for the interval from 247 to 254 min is 2.975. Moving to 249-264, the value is 3.085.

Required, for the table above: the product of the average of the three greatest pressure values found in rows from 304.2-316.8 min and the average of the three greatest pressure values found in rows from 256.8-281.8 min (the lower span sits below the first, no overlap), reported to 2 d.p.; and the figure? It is 9.71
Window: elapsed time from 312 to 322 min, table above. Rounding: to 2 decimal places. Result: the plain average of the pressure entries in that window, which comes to 2.97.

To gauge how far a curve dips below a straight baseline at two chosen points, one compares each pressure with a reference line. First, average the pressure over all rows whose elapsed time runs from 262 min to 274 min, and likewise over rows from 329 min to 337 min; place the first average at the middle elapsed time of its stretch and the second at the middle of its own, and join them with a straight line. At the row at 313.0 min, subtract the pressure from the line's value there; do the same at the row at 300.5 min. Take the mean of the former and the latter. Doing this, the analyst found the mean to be -0.11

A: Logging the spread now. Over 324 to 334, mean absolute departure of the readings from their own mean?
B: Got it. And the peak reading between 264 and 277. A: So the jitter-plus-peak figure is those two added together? 3.27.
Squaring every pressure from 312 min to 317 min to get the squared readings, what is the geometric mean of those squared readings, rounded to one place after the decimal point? 9.0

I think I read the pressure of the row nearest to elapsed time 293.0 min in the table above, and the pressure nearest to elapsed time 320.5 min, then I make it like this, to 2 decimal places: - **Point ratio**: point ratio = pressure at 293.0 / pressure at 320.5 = 0.98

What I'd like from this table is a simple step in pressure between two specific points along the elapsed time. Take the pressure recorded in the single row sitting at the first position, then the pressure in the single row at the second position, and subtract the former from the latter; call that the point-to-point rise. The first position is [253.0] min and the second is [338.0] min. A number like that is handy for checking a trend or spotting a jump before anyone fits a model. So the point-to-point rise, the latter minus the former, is -0.2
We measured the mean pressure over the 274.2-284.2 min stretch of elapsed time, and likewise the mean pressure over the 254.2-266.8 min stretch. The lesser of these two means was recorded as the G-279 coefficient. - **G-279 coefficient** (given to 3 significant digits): 2.99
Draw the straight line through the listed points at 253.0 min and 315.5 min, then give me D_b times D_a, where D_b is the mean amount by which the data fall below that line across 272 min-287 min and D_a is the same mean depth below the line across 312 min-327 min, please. 0.017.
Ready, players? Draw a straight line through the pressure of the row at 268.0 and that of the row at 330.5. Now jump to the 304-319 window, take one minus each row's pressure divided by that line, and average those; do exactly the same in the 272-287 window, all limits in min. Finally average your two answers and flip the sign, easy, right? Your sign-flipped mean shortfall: 0.053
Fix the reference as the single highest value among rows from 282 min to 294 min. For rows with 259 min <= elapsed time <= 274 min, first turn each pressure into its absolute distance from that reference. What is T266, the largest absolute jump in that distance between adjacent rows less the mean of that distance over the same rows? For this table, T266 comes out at 0.126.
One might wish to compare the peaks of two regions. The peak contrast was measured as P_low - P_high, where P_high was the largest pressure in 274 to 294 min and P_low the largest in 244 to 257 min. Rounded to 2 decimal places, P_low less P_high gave -0.22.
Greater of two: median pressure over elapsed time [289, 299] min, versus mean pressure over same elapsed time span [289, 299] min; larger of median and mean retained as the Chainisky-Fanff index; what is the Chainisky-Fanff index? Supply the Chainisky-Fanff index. 2.95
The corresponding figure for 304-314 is 3.05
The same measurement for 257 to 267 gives 3.02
